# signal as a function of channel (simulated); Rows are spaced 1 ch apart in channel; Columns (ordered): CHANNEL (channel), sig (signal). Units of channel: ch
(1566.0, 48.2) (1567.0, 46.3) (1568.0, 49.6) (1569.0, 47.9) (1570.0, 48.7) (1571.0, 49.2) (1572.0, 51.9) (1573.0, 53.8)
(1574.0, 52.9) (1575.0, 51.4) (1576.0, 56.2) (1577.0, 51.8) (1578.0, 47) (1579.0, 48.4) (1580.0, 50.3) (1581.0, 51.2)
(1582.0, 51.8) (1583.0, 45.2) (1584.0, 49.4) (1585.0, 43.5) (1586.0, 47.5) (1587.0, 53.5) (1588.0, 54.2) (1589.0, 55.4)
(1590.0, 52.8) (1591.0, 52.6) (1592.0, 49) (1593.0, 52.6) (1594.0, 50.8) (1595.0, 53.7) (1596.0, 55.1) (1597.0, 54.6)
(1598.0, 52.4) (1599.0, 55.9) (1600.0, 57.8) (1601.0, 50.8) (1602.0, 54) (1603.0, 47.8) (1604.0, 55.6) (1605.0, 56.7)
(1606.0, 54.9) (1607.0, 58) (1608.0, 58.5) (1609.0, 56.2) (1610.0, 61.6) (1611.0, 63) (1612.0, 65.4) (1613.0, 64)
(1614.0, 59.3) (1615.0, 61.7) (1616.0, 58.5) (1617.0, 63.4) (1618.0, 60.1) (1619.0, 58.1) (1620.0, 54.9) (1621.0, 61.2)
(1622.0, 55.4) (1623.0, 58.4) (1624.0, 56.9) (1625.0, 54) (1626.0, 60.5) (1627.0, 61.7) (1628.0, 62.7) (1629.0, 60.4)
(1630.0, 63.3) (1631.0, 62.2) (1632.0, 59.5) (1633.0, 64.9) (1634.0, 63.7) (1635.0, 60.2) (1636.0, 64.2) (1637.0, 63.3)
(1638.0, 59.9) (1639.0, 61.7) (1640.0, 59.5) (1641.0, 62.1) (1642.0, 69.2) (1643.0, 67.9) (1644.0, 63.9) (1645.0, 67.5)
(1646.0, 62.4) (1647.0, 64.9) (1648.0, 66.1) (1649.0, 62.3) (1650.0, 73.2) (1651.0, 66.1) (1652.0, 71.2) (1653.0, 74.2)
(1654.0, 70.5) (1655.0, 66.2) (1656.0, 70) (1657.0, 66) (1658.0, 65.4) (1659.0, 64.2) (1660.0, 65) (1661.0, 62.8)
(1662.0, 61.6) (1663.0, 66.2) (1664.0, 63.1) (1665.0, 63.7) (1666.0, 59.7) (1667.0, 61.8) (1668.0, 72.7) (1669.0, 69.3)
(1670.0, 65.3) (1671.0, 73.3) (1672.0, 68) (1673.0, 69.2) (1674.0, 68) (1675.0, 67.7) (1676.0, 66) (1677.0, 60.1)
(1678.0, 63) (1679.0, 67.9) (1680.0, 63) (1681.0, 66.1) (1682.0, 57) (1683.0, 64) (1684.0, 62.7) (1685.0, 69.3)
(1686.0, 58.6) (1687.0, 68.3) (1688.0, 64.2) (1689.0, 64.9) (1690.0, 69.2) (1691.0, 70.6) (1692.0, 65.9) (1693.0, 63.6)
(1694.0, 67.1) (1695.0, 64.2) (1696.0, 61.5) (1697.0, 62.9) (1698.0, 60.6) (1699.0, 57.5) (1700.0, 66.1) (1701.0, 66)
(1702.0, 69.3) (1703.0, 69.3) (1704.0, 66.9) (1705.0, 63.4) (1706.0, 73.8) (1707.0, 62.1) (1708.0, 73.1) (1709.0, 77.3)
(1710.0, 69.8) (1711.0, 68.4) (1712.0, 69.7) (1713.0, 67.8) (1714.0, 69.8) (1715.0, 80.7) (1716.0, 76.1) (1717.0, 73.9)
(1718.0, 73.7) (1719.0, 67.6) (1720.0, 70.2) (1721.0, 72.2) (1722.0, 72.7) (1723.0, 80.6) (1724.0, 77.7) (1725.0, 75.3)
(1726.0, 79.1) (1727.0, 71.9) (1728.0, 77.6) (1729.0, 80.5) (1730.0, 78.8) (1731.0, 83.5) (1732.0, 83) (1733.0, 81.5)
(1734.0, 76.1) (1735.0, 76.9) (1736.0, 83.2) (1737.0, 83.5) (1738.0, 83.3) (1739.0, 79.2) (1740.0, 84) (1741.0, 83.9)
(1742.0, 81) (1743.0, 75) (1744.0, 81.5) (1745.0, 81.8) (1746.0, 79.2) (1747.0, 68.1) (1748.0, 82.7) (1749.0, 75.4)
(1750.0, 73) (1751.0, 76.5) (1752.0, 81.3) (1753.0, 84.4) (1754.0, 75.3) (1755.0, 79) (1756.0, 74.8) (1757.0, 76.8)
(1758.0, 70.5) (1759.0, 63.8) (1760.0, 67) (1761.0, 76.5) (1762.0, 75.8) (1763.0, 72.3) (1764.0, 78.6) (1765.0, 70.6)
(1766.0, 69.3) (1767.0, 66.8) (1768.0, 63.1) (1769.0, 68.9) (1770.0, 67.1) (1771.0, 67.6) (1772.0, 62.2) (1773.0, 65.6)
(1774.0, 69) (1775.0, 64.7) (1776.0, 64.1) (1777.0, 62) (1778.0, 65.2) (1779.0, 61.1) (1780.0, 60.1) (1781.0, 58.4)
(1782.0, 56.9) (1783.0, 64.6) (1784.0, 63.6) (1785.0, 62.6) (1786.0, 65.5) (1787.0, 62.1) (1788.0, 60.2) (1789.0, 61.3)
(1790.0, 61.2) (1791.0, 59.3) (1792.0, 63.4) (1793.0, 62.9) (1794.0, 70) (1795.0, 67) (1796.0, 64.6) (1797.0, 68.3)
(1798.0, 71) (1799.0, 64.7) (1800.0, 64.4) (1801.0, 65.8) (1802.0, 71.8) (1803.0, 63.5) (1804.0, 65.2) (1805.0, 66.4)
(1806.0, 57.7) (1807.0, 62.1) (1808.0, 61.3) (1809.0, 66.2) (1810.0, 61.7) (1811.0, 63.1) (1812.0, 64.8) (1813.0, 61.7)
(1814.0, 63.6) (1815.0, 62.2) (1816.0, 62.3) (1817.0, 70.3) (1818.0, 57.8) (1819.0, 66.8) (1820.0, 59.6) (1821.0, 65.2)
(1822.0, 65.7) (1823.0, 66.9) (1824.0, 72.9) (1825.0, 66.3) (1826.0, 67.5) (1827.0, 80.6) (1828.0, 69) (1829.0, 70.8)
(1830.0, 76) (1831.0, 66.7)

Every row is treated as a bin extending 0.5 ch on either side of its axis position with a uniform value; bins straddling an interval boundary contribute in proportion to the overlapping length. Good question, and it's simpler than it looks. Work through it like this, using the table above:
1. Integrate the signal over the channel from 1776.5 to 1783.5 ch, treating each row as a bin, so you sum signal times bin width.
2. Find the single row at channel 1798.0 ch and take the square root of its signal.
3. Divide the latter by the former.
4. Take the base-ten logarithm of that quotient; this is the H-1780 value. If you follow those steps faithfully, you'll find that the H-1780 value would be -1.71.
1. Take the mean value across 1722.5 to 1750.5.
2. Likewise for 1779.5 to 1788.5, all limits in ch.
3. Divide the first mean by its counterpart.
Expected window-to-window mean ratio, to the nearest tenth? 1.3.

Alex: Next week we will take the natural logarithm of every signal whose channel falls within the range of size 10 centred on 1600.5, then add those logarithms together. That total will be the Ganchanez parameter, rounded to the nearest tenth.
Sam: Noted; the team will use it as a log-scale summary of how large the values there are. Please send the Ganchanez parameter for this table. 39.9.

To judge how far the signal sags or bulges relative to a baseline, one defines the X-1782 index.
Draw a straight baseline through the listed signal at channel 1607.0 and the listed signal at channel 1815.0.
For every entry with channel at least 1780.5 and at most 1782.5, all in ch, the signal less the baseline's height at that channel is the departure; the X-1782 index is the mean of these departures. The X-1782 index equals -3.9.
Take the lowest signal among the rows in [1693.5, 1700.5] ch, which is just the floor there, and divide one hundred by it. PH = 1.74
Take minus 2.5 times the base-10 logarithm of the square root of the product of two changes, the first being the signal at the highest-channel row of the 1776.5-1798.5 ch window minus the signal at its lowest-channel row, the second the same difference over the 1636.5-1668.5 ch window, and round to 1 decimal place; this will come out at -2.4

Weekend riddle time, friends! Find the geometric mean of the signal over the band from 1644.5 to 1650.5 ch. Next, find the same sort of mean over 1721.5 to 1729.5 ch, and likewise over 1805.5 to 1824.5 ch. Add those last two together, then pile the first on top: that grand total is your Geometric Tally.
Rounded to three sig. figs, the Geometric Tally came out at 207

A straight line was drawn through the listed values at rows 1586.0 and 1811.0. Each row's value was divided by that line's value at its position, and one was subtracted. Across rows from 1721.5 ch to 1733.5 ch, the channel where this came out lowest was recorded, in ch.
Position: 1727.0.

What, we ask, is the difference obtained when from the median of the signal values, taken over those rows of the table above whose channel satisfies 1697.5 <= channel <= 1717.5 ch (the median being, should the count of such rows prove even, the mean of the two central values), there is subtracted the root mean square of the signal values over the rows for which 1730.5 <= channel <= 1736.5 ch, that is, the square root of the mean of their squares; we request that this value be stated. -11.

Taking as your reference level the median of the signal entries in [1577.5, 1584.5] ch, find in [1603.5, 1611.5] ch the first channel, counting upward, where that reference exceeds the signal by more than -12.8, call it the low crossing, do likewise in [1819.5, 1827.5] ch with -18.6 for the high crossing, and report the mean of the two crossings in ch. 1712.0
